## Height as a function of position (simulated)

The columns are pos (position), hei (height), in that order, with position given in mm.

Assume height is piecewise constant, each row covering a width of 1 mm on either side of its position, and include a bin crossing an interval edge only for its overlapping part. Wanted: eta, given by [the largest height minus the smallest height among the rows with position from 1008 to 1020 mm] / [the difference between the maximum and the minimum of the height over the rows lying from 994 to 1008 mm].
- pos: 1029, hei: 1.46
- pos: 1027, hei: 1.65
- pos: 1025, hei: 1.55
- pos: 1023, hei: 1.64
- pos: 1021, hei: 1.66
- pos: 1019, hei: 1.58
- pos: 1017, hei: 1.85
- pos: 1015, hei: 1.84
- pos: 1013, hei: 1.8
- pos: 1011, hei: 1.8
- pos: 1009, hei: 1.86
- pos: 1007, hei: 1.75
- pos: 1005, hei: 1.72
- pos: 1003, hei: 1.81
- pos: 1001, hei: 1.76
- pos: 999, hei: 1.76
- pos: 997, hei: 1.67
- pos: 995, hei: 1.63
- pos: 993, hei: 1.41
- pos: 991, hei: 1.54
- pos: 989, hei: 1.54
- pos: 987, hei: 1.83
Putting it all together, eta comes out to 1.6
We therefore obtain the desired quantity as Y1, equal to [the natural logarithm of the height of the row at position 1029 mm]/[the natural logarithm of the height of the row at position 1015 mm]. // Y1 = 0.62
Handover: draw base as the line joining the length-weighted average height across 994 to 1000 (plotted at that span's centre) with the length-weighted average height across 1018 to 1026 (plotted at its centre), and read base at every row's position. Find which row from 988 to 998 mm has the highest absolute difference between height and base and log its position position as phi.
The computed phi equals 993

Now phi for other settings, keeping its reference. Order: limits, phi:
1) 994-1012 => 1009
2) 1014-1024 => 1017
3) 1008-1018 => 1017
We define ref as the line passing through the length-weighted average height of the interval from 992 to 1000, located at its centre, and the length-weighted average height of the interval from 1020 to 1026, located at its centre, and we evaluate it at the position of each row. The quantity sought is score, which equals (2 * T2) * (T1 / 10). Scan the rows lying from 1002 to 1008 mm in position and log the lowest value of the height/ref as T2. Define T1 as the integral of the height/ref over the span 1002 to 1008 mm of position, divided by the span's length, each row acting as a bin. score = 0.23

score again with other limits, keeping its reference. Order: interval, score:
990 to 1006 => 0.18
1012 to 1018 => 0.25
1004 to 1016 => 0.24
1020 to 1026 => 0.19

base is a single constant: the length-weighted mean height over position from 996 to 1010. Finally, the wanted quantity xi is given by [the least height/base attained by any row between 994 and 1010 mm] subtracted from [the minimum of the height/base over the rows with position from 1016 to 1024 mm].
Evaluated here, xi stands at -0.03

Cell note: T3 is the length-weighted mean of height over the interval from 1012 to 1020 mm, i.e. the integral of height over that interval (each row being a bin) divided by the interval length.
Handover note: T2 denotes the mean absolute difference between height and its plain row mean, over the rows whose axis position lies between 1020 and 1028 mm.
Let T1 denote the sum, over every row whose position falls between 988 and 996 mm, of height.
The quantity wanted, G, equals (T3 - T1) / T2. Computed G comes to -116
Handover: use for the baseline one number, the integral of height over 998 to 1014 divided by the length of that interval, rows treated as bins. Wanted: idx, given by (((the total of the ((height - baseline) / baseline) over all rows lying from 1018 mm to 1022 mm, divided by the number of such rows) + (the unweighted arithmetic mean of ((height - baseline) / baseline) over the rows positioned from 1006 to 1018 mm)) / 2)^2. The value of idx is 0.0013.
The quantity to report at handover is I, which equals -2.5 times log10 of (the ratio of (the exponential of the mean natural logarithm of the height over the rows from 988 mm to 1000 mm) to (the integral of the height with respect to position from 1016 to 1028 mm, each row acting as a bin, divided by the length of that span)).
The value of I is 0.05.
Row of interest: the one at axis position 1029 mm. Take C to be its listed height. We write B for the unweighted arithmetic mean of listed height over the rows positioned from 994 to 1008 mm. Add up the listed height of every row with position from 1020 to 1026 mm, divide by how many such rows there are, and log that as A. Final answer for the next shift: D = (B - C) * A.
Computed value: 0.4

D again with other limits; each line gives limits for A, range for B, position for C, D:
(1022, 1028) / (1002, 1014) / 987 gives -0.1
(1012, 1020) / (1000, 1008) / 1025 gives 0.4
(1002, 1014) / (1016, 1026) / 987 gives -0.3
